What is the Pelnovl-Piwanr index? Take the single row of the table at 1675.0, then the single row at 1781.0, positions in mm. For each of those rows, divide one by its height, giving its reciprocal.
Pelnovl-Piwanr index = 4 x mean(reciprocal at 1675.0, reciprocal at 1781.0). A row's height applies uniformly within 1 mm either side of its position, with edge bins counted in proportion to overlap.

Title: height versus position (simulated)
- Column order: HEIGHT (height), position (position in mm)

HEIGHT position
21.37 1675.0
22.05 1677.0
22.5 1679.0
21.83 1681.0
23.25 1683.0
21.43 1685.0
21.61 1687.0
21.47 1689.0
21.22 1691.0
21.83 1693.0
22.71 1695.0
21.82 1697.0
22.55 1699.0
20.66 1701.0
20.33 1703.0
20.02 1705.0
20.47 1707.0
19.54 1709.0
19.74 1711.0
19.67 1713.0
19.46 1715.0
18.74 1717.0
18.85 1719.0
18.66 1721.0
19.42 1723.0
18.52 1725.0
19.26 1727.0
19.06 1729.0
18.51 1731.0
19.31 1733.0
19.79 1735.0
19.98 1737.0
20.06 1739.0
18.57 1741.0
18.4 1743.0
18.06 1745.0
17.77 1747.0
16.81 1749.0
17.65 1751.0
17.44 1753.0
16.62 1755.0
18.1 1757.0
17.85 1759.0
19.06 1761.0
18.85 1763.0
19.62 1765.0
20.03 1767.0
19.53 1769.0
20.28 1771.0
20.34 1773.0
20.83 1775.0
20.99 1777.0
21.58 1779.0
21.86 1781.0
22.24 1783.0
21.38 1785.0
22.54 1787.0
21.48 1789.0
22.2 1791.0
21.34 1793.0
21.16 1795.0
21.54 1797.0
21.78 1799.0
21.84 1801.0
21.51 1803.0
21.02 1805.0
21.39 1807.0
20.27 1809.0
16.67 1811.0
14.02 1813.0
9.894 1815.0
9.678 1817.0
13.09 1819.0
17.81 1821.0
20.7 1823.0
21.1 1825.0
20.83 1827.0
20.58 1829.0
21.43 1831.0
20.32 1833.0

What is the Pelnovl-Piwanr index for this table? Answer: 0.185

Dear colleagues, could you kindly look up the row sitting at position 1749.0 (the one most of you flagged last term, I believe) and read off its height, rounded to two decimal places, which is 16.81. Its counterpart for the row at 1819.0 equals 13.09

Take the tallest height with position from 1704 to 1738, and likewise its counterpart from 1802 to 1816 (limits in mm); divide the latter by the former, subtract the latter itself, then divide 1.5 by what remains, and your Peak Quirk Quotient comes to -0.073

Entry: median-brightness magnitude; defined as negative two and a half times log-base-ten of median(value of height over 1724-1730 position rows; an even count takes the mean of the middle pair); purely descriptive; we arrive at -3.20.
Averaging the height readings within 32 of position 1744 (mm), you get 18.9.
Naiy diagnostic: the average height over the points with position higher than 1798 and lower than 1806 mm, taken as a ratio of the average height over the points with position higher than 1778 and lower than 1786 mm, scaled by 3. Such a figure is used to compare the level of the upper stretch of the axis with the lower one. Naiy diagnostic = 3.0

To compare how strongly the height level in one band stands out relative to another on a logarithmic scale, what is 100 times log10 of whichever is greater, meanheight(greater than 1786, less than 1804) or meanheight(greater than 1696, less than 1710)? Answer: 134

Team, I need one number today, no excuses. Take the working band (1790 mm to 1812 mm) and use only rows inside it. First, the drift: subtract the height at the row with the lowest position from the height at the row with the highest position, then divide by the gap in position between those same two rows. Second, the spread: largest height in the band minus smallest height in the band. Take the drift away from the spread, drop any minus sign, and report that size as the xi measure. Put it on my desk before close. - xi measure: 5.8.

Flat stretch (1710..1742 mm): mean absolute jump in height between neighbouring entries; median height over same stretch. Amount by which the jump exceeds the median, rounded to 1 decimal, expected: -18.8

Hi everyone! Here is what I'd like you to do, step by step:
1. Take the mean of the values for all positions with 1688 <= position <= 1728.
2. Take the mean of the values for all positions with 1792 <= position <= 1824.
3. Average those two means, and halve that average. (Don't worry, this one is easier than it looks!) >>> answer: 9.7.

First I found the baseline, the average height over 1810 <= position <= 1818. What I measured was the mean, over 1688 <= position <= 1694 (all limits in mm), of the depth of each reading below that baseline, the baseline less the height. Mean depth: -8.9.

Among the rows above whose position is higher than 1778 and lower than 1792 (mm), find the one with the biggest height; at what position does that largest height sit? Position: 1787.0 mm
